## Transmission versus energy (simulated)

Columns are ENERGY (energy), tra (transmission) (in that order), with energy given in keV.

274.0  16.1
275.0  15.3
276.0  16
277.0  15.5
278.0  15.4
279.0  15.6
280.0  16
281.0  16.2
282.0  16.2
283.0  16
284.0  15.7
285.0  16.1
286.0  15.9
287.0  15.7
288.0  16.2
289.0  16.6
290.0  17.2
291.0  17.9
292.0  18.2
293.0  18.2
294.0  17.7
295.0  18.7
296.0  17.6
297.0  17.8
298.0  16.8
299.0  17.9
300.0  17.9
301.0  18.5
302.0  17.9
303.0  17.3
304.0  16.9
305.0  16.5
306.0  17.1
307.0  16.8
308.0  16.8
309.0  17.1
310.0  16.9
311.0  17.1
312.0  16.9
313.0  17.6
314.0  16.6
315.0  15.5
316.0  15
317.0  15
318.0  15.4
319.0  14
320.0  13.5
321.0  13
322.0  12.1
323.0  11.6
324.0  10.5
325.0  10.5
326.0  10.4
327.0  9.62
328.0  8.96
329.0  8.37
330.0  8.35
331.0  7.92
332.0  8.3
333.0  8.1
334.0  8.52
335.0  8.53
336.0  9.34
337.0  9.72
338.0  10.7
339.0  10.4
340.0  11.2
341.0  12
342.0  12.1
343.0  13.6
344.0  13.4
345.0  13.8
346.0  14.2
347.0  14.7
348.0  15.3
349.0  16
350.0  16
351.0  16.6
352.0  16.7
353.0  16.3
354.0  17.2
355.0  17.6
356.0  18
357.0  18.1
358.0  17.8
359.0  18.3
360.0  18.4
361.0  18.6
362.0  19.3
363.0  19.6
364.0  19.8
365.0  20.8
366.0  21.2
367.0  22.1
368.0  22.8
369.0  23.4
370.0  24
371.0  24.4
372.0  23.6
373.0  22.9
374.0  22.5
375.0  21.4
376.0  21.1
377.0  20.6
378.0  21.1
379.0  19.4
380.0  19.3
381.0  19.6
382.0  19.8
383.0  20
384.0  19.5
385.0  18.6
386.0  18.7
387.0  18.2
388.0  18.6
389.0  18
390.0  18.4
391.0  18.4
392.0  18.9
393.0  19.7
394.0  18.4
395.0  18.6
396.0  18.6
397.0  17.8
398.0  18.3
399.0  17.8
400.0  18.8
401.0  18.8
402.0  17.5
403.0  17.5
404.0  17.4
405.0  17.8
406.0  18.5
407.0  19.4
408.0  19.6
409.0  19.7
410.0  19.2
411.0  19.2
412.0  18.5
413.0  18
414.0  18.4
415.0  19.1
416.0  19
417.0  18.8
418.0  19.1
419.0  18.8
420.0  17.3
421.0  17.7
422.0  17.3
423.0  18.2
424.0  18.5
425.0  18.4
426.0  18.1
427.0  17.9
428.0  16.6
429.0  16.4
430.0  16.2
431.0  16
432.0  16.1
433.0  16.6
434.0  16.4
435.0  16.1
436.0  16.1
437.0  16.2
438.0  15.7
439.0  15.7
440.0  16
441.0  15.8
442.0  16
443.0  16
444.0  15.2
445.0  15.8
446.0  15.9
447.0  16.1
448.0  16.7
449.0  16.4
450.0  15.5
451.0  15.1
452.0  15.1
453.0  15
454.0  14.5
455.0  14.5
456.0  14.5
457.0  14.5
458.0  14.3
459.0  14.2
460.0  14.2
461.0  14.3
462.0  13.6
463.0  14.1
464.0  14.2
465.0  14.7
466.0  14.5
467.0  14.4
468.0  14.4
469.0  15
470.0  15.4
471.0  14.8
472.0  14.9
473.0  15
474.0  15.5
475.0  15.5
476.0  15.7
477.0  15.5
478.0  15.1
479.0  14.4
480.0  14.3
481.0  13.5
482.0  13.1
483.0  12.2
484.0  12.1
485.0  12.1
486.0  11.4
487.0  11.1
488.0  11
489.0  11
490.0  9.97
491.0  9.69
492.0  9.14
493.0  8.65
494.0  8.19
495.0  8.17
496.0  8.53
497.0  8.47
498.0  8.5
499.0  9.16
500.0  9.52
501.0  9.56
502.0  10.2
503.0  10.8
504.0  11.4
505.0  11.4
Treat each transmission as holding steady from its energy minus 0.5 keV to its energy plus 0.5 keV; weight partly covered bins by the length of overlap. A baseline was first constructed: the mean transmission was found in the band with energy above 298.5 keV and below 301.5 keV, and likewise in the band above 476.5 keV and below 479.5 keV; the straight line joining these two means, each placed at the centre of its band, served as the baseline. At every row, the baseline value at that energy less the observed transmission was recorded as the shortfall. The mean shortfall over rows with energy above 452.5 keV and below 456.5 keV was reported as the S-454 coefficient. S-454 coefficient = 1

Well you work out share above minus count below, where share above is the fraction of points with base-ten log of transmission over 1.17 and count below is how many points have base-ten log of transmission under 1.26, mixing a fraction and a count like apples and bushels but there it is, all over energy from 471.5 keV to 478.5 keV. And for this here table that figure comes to -6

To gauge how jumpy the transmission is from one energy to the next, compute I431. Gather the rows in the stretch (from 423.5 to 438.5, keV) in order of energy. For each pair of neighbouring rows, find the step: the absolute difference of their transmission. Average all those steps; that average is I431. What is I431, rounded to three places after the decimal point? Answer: 0.300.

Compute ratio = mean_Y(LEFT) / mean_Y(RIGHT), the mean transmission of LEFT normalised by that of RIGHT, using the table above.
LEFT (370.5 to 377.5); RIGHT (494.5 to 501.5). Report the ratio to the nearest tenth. 2.5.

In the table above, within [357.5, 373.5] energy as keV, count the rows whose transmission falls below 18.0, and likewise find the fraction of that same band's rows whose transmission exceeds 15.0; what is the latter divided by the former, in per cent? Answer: 100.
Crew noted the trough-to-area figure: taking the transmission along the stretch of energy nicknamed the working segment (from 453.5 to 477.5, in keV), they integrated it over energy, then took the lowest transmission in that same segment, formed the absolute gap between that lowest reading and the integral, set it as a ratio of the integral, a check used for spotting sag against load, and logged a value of 0.961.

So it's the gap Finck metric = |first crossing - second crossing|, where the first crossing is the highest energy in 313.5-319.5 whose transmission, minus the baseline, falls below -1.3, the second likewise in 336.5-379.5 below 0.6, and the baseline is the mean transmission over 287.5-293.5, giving 39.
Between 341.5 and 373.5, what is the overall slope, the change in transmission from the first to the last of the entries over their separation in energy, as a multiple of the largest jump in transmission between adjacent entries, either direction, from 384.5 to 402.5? 0.3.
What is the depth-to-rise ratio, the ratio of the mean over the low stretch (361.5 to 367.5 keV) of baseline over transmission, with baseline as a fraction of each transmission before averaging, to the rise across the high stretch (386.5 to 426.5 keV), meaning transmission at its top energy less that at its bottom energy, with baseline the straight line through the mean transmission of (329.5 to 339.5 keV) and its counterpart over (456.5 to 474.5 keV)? -5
